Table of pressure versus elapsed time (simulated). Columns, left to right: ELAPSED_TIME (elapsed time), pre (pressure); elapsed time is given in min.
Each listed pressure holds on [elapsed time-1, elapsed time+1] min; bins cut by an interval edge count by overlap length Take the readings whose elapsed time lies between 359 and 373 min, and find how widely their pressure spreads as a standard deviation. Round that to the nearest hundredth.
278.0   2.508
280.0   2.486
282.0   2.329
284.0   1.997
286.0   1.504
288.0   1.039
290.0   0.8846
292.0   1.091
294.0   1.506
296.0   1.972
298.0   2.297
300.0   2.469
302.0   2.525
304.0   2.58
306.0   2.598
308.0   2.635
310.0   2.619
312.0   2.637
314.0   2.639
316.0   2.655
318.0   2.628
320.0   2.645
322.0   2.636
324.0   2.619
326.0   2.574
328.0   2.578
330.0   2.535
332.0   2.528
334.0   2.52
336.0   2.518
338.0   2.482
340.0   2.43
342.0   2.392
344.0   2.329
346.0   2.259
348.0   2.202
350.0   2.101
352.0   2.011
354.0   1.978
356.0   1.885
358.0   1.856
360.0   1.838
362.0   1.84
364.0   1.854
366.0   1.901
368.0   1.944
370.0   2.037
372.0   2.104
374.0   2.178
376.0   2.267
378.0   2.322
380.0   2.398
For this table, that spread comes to 0.10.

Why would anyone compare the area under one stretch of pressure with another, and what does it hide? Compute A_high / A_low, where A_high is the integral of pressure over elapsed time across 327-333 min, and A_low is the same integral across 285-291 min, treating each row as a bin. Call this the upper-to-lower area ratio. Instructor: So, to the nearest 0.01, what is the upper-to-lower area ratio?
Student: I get 2.23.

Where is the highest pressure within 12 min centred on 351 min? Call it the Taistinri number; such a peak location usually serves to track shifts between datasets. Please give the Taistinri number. 346.0 min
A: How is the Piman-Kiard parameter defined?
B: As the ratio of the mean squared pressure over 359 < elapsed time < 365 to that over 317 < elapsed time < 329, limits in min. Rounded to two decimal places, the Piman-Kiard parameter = 0.50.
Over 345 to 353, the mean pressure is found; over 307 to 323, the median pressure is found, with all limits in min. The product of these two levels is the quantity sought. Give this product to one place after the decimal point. 5.7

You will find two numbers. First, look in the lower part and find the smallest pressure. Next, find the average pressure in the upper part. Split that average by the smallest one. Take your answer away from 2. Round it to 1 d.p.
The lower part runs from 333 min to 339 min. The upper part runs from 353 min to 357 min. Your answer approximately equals 1.2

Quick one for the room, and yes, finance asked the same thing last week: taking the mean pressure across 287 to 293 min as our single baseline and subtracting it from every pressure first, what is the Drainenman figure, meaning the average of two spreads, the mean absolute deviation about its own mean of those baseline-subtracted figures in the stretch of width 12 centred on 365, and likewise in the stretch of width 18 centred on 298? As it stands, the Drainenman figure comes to 0.31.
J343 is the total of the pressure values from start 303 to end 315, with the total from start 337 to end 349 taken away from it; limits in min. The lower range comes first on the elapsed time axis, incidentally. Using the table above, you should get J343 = 1.6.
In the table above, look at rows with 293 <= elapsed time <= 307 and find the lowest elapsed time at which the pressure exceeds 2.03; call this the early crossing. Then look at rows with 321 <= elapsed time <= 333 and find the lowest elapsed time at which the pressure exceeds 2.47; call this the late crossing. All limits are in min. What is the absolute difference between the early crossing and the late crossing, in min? 24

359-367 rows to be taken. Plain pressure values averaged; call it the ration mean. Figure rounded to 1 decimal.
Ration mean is 1.9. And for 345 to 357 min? 2.1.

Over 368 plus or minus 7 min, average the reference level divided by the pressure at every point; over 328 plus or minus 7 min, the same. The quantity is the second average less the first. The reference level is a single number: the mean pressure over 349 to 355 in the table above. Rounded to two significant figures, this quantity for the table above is -0.24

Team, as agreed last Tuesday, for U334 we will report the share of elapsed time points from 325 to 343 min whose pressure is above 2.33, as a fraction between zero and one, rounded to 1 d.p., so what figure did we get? 1.0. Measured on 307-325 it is 1.0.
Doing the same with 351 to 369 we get 0.0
